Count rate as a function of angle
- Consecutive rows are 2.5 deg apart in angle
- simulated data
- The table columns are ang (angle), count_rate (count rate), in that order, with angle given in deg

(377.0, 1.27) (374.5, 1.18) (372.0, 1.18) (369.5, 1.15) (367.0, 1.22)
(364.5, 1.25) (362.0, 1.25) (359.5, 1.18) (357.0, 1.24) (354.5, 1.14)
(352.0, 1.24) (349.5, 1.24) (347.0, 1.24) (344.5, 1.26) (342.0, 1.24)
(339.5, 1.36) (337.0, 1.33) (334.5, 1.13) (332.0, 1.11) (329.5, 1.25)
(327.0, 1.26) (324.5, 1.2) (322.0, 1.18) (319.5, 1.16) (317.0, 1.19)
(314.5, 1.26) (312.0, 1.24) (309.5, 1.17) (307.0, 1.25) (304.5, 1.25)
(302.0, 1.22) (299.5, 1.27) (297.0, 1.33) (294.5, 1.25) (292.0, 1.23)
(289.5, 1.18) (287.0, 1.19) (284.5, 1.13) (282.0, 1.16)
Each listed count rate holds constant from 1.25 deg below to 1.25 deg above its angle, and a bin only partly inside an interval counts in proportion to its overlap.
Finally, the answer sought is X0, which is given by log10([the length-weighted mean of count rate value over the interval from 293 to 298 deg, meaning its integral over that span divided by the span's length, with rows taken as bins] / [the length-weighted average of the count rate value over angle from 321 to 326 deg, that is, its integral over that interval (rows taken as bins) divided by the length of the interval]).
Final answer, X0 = 0.032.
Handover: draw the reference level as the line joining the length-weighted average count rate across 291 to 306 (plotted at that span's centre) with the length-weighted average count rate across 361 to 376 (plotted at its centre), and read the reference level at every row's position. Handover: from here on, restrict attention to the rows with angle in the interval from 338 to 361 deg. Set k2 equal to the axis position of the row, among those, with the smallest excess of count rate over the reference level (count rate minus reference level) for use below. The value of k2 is 354.5 deg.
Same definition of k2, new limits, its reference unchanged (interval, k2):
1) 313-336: 332.0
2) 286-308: 289.5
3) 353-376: 354.5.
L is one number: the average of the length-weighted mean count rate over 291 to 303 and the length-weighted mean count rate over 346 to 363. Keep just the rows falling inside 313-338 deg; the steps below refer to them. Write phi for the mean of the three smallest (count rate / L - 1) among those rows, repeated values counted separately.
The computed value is -0.09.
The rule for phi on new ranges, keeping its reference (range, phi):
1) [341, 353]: 0.00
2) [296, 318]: -0.04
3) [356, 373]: -0.06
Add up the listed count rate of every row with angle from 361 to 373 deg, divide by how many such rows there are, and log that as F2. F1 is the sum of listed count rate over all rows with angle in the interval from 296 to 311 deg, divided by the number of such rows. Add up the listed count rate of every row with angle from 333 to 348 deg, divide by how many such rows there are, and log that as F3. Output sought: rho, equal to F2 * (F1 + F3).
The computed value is 3.04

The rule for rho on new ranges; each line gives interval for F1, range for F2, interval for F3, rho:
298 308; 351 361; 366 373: 2.92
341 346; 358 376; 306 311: 2.96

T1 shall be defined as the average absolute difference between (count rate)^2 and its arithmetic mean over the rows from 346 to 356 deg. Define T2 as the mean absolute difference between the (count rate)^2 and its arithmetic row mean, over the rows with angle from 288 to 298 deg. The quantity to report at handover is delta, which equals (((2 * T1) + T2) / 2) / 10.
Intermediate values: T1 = 0.089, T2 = 0.107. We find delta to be 0.0143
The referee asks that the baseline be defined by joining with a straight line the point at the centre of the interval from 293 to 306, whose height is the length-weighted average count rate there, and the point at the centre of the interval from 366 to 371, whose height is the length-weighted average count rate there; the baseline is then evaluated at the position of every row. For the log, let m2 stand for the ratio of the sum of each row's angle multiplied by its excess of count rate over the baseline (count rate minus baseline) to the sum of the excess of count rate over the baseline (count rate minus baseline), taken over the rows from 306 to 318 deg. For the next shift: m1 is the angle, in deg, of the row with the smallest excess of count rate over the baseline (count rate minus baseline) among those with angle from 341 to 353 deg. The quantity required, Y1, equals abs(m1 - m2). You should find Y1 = 30.0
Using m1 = 342.0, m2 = 312.0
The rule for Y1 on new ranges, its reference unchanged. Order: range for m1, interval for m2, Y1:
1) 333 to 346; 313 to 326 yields 13.8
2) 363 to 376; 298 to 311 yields 62.2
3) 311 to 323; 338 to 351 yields 23.2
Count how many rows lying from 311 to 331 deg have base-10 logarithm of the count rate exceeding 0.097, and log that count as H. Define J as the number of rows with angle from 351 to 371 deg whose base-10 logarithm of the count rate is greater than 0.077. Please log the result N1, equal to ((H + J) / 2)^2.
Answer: 12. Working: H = 2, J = 5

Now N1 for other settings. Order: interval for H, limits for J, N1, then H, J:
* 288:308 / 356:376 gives 9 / 2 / 4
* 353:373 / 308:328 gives 4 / 0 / 4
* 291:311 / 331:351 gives 16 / 2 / 6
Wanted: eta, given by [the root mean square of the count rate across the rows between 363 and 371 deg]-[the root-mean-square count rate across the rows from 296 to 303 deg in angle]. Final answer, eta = -0.07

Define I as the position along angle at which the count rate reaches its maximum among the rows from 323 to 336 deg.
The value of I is 327.0 deg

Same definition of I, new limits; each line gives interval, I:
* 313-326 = 314.5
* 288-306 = 297.0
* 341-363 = 344.5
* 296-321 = 297.0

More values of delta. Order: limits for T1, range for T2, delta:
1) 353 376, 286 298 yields 0.0142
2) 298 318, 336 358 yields 0.0122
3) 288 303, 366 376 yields 0.0114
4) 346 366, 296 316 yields 0.0111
